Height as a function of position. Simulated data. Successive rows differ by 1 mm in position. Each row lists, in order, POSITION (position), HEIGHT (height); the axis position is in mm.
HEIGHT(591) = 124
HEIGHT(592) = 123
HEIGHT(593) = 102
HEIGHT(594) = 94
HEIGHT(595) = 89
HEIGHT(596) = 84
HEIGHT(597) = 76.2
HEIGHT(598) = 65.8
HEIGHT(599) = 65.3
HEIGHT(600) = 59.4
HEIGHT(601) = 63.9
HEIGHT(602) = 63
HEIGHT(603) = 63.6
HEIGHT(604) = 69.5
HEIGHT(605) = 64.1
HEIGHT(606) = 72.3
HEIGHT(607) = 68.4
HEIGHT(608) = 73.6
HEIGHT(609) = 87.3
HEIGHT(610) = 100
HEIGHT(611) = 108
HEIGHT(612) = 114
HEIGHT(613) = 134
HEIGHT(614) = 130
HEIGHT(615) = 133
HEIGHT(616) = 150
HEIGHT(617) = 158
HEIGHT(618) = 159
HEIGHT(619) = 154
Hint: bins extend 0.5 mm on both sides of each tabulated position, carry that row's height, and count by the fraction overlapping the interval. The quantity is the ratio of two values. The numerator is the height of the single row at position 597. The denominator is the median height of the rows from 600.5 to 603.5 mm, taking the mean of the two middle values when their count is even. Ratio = 1.2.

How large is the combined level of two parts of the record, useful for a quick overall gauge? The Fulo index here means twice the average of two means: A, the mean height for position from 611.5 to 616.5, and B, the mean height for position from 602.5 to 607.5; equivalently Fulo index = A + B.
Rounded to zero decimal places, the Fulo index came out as 200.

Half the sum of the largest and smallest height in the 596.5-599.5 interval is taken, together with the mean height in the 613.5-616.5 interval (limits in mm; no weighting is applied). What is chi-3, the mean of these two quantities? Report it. 104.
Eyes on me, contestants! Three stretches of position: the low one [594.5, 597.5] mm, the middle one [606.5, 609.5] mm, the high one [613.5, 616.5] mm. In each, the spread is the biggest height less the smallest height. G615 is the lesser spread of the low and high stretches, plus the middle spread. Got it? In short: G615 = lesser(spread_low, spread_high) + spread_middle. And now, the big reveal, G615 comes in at 31.7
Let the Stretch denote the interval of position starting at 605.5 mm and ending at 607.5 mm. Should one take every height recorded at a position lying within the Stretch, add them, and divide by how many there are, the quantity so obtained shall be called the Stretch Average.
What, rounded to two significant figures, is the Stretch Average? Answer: 70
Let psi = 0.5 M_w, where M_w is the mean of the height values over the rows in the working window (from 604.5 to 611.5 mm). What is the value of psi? 41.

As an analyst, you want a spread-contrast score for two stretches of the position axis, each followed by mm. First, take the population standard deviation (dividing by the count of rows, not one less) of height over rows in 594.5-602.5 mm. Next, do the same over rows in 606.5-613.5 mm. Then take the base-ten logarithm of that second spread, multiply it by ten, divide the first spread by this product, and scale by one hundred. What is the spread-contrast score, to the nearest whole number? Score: 76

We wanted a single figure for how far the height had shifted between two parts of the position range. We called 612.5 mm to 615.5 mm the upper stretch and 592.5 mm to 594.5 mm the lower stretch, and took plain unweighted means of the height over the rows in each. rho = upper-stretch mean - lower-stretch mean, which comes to 34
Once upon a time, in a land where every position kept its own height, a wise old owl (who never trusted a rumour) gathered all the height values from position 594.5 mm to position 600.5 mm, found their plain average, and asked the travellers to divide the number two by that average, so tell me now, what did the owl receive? 0.027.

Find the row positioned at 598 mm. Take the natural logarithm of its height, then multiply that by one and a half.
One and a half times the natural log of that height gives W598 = 6.28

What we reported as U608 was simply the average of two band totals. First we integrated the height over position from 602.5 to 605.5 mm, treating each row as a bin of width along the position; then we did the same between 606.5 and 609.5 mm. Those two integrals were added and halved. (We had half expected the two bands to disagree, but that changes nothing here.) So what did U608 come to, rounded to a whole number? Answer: 213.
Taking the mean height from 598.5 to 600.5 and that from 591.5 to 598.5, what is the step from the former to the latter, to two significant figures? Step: 28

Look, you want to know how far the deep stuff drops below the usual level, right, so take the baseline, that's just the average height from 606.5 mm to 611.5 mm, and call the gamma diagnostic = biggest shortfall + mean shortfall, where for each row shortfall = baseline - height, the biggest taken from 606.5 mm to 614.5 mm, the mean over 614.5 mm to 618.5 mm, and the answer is -43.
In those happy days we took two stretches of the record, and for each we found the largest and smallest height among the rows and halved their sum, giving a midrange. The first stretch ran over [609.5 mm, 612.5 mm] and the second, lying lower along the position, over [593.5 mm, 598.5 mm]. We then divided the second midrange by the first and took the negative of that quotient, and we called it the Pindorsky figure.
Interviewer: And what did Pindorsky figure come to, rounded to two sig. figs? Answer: -0.75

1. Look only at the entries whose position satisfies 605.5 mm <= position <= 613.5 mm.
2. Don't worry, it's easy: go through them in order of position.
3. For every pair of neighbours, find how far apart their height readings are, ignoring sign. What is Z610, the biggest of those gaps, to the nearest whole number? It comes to 20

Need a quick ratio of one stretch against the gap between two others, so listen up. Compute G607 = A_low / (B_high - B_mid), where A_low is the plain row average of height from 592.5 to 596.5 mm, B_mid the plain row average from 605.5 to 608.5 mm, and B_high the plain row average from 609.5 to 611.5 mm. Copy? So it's 2.8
